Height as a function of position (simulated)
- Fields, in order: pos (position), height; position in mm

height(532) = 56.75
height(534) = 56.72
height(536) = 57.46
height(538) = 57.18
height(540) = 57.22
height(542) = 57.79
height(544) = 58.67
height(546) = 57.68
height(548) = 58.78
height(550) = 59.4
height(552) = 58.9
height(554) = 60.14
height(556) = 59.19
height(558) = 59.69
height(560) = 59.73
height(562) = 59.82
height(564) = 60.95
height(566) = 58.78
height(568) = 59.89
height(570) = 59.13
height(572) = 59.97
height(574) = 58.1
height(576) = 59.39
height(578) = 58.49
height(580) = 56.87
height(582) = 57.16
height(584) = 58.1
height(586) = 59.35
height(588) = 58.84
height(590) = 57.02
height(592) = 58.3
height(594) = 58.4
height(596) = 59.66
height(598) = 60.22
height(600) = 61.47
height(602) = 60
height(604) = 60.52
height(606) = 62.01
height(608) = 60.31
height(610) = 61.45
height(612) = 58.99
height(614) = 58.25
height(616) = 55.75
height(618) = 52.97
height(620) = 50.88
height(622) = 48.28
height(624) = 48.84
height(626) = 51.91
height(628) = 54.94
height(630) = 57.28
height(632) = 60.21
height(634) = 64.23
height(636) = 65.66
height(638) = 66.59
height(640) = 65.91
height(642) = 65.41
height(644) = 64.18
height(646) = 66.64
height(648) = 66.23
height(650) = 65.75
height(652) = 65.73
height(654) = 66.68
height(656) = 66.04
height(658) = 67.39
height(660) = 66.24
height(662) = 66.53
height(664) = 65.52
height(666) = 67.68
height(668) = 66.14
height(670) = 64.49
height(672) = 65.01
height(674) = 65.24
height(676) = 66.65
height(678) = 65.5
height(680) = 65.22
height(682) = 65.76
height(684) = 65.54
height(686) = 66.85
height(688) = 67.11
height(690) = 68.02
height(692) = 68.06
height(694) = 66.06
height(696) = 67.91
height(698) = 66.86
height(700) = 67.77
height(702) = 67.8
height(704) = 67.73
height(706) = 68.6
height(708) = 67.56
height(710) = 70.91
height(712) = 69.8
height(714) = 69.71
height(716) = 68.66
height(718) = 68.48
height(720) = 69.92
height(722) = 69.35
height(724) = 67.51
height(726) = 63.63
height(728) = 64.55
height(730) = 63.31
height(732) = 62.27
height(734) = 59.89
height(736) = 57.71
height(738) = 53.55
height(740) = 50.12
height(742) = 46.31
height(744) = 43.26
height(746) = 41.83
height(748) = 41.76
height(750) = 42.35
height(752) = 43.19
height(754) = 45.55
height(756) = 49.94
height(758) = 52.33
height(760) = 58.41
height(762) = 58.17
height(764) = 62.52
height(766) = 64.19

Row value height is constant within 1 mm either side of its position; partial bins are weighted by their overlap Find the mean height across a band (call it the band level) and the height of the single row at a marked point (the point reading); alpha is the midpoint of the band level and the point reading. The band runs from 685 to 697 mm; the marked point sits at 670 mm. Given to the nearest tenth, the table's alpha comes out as 65.9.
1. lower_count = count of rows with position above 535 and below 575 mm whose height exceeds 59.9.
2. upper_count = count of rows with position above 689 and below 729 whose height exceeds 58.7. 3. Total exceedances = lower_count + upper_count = 23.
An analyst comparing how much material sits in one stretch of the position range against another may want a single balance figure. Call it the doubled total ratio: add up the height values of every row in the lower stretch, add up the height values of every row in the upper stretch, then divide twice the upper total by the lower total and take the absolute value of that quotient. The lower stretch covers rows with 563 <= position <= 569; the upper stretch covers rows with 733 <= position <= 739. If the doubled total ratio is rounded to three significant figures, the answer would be 1.91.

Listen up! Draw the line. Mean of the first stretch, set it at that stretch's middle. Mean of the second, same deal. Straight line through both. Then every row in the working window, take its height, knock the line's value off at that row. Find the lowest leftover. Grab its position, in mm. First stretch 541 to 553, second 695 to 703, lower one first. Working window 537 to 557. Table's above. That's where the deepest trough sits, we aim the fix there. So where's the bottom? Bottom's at 540 mm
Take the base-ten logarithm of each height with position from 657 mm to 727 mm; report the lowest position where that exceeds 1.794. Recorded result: 658 mm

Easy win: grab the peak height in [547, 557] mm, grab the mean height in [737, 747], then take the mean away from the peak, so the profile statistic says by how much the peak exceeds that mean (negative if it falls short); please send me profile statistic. 13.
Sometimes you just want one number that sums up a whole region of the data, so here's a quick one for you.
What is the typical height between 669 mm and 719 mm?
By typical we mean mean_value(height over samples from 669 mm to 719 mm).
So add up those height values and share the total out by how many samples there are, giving 67.3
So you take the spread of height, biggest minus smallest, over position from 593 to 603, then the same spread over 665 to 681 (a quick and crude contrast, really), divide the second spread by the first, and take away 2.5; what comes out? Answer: -1.5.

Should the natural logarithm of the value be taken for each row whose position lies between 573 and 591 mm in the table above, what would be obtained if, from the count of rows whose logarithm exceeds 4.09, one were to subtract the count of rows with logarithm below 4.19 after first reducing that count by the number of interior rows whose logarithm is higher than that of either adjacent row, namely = -7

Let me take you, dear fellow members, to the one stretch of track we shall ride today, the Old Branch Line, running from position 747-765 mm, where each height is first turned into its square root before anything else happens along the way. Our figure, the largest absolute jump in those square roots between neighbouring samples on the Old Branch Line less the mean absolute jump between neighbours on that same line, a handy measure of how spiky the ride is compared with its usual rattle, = 0.22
